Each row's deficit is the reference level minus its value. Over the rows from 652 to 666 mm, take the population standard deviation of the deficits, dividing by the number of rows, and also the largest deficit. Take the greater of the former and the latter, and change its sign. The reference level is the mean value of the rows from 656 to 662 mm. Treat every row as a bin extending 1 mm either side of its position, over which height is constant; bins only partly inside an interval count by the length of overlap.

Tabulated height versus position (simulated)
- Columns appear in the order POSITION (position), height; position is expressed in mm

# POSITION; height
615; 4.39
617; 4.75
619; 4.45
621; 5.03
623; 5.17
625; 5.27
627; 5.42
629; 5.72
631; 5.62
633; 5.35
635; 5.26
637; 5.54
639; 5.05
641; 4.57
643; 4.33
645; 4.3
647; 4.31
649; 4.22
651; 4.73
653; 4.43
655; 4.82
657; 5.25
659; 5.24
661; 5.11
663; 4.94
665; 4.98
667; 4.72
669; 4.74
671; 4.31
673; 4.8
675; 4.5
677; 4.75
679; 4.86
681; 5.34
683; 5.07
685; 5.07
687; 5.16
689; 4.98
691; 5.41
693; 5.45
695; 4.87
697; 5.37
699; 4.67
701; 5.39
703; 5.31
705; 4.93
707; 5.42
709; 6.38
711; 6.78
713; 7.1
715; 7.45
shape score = -0.77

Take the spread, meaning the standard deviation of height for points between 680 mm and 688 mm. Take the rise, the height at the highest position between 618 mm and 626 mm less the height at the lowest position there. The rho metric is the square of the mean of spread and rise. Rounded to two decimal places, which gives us 0.22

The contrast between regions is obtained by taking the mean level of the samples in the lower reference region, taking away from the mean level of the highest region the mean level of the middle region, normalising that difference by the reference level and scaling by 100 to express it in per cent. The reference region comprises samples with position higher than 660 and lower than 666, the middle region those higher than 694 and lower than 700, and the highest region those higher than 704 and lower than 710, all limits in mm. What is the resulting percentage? 12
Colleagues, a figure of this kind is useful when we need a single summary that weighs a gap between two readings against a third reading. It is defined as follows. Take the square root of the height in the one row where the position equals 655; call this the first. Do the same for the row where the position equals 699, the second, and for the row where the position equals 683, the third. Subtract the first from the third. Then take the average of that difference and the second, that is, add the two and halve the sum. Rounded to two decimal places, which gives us 1.11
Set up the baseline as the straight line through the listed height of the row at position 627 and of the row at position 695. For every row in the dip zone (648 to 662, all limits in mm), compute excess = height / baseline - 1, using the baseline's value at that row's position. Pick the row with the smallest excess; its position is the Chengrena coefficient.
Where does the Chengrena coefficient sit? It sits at 649 mm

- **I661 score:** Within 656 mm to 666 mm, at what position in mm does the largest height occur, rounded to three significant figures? 657 mm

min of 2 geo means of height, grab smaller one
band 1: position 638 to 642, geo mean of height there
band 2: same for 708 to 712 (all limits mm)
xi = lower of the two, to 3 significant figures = 4.80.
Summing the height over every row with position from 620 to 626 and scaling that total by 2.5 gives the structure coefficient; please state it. 39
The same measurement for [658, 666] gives 51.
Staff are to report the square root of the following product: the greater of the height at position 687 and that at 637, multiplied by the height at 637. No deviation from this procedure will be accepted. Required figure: 5.5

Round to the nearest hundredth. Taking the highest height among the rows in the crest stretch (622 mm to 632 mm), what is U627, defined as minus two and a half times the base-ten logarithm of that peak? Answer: -1.89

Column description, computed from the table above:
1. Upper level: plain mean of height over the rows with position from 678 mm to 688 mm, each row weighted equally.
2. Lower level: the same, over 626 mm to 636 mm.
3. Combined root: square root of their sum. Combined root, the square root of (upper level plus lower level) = 3.252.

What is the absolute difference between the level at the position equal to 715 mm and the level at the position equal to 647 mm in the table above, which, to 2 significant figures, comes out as 3.1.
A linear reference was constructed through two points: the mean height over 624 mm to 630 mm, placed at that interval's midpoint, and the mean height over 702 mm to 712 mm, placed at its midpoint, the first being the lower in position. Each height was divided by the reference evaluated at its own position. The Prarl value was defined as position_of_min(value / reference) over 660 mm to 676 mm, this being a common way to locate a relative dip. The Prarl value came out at 671 mm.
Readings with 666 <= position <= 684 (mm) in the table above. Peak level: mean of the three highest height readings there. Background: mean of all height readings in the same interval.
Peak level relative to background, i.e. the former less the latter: 0.30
